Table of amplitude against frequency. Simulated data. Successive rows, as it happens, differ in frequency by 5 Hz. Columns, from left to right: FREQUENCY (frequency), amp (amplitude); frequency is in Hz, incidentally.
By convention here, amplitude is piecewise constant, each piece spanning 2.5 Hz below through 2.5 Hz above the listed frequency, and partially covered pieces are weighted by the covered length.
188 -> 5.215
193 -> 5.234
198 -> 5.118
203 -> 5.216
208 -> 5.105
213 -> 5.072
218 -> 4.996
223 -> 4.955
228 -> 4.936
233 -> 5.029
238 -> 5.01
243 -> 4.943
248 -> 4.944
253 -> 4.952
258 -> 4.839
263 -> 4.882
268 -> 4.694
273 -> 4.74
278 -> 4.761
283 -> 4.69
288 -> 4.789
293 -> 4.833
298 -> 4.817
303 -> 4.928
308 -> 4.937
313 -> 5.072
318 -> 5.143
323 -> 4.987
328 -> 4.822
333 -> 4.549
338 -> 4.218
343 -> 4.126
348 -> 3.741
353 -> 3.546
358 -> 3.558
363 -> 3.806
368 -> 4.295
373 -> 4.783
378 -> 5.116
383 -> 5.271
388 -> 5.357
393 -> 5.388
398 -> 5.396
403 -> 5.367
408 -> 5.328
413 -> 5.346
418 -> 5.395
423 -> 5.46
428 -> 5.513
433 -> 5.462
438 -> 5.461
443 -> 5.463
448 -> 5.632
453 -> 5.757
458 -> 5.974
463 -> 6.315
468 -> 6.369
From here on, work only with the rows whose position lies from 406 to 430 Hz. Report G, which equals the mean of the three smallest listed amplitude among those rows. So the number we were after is 5.36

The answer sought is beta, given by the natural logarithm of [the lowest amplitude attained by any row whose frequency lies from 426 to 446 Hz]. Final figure 1.70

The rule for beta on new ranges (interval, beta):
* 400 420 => 1.67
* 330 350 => 1.32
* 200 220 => 1.61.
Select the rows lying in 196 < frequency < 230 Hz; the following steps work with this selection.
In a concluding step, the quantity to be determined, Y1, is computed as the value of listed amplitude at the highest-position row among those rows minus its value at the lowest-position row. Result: -0.2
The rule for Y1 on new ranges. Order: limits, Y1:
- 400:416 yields 0.0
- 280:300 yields 0.1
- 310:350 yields -1.3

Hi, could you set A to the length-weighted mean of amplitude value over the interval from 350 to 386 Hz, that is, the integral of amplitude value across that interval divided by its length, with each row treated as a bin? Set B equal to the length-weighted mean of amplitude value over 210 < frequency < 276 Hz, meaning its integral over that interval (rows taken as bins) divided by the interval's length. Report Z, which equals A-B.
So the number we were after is -0.6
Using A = 4.35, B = 4.9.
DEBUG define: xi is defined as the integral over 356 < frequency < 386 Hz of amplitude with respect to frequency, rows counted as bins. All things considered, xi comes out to 135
